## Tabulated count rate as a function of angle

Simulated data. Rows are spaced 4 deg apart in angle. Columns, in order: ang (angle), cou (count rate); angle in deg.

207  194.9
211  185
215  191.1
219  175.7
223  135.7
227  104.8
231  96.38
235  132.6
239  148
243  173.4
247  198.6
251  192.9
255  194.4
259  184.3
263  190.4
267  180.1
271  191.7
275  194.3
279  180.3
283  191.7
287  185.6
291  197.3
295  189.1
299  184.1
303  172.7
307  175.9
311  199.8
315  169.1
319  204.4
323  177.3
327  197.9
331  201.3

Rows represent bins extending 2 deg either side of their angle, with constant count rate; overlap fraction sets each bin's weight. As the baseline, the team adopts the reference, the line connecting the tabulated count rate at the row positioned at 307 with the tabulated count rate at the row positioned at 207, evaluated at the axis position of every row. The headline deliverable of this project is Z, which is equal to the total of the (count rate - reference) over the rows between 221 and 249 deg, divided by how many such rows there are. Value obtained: -48.2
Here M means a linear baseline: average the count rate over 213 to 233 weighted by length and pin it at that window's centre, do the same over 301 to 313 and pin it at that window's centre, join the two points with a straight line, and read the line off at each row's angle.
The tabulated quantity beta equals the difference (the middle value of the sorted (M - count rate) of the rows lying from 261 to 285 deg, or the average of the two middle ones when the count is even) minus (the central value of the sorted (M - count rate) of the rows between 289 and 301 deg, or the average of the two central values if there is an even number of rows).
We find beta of -12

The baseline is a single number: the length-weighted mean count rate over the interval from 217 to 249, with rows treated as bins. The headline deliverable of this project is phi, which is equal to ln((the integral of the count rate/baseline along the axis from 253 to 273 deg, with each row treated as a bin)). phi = 3.25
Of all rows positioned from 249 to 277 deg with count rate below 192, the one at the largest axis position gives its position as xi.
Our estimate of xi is 271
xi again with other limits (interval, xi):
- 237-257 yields 243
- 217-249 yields 243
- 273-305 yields 303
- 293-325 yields 323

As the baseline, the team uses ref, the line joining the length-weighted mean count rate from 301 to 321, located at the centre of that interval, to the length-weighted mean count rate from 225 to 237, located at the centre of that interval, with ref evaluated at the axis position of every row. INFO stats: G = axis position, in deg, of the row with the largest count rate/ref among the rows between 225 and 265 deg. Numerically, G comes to 247 deg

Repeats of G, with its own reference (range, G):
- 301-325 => 311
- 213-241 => 215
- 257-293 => 263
